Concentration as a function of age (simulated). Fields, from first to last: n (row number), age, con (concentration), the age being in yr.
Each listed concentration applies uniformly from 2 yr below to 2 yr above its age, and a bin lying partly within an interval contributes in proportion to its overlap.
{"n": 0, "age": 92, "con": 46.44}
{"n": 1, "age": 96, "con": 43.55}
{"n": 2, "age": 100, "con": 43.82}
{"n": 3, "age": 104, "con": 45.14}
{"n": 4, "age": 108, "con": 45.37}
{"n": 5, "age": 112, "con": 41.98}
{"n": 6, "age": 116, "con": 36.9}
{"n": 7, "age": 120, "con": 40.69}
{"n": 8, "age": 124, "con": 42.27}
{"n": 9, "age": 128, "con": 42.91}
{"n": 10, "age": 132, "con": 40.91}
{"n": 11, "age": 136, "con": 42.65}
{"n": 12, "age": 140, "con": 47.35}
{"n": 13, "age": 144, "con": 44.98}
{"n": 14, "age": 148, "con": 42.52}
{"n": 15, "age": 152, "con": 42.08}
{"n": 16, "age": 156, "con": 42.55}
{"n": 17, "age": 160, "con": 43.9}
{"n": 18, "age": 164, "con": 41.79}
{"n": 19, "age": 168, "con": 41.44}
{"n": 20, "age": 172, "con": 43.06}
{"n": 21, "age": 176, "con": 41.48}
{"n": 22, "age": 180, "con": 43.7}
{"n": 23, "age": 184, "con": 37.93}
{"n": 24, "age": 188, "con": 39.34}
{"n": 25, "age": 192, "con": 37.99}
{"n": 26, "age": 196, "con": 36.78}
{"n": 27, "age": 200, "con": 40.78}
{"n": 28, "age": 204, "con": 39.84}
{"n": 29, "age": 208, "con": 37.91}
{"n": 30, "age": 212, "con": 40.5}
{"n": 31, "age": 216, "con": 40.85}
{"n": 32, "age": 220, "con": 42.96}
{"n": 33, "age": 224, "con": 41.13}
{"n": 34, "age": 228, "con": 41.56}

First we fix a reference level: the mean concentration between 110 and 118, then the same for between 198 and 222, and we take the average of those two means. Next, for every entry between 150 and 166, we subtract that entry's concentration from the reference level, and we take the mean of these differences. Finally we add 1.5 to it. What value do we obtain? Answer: -1.1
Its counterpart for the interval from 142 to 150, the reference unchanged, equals -2.3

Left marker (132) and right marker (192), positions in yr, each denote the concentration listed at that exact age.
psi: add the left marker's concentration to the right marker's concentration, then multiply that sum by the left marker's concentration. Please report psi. 3228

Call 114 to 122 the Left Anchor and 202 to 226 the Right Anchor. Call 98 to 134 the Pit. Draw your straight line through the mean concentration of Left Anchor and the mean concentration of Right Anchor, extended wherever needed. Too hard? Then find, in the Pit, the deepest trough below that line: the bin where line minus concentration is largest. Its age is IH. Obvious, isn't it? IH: 116 yr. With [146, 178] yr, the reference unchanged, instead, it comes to 176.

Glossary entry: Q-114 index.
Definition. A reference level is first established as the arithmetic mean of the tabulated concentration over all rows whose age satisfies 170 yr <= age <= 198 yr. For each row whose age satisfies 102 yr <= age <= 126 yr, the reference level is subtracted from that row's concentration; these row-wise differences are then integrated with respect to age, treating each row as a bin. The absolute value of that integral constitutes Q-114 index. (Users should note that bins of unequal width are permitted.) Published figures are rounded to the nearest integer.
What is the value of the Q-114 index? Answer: 48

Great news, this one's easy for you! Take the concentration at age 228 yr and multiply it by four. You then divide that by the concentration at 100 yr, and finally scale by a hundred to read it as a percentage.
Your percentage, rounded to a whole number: 379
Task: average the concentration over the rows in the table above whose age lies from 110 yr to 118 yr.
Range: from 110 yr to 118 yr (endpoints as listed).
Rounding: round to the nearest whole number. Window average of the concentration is 39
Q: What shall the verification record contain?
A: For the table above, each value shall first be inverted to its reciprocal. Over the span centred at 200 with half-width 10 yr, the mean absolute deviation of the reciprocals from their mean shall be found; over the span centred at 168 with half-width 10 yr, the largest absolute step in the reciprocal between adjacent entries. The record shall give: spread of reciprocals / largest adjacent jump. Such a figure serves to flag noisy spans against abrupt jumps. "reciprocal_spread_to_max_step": 0.76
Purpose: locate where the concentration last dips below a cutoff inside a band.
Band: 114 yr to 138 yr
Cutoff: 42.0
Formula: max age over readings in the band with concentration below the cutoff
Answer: 132 yr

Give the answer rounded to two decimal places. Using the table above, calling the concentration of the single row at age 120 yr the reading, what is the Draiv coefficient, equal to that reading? 40.69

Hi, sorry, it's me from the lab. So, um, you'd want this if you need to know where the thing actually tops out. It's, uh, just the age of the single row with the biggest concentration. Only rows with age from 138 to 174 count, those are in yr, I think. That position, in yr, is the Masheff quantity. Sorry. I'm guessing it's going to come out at 140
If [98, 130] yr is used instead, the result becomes 108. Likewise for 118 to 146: 140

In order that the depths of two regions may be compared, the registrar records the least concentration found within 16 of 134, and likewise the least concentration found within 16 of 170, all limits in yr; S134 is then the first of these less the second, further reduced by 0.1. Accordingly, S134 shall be 3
